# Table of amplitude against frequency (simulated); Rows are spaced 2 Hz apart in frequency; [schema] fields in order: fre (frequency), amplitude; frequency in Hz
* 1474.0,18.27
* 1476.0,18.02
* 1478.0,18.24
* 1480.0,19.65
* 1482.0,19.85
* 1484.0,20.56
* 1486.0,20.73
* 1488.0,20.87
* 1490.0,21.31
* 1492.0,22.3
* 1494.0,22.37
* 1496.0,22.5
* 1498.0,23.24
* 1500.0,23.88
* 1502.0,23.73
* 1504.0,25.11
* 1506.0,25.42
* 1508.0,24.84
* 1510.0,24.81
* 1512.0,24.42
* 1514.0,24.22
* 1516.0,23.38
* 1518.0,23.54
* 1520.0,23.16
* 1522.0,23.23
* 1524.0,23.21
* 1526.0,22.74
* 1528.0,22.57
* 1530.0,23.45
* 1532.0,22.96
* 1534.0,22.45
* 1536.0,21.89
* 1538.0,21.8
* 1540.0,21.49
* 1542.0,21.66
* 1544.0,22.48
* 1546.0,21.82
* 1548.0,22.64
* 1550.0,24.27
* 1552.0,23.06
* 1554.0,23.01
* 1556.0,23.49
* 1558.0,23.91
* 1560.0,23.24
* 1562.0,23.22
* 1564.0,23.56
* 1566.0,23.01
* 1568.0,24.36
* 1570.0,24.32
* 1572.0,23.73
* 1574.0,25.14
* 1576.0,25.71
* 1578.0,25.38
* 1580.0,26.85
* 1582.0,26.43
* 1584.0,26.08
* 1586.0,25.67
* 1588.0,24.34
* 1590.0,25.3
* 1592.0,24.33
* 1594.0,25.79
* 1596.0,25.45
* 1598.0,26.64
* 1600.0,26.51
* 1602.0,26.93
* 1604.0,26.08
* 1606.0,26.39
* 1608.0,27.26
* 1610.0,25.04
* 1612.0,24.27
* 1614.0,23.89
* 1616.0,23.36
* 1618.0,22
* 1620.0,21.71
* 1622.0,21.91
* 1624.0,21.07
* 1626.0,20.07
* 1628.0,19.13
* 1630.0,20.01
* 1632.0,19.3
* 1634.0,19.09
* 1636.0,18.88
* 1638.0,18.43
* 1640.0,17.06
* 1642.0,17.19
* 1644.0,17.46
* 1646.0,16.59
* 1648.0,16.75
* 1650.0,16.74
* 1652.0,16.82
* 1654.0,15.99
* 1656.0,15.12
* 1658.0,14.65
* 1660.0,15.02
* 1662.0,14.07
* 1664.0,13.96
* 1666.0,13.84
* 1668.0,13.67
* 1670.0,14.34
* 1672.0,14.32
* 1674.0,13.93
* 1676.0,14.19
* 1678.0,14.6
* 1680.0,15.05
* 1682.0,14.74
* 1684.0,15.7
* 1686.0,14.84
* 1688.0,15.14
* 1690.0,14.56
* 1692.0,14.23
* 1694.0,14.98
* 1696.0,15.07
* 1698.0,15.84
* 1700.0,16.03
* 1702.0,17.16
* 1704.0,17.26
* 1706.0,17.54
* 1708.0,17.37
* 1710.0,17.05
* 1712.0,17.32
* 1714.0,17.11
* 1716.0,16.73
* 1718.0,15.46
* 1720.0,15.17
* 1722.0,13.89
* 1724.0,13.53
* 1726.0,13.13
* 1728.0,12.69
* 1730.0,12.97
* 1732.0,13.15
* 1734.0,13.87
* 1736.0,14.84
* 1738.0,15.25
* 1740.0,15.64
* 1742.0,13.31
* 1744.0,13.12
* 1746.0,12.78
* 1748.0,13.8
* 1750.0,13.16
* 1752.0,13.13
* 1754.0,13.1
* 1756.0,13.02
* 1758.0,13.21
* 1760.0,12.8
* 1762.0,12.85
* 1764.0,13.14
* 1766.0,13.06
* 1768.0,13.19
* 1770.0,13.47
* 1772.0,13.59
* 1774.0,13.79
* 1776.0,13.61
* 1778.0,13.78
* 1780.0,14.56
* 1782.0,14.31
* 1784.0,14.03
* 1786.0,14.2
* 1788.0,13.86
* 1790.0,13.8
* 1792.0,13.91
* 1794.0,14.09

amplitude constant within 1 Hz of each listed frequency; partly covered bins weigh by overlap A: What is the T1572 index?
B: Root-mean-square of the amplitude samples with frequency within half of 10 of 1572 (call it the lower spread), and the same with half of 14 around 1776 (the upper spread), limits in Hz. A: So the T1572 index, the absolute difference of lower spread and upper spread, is 11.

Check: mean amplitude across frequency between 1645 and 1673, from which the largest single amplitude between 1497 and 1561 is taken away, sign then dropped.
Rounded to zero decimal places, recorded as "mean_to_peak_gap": 10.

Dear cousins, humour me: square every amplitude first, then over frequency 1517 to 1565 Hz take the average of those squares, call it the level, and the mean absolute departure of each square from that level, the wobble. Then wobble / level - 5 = -4.95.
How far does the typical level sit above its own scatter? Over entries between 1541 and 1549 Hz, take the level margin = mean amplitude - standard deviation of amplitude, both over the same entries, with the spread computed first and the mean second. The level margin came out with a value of 22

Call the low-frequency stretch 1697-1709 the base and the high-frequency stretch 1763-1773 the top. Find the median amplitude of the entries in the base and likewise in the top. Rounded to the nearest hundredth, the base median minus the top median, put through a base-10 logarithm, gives 0.60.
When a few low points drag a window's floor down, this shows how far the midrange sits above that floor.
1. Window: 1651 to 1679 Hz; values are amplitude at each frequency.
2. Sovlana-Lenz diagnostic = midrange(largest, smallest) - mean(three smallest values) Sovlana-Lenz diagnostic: 1.43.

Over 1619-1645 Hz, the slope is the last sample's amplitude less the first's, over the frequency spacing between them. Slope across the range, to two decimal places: -0.18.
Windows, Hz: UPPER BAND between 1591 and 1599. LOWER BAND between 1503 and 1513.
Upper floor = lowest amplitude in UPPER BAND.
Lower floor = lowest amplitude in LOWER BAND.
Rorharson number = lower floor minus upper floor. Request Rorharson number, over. 0.1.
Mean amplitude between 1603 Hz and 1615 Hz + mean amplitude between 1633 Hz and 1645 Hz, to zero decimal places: 44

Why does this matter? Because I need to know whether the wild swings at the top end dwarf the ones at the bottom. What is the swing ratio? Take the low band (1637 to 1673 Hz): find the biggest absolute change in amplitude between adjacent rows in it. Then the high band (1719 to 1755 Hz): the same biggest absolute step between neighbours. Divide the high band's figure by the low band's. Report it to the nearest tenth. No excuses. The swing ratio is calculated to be 1.7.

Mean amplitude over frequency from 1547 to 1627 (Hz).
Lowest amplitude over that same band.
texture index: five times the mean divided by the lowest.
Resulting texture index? 6.08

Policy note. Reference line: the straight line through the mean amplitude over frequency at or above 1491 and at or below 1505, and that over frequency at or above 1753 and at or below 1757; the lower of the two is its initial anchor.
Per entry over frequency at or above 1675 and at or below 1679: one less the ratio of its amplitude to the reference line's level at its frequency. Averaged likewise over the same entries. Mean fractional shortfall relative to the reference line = 0.11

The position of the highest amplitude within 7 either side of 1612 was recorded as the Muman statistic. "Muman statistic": 1608.0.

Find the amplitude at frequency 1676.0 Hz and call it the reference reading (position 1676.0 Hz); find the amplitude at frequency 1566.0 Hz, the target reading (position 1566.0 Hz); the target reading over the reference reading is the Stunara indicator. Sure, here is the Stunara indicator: 1.6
